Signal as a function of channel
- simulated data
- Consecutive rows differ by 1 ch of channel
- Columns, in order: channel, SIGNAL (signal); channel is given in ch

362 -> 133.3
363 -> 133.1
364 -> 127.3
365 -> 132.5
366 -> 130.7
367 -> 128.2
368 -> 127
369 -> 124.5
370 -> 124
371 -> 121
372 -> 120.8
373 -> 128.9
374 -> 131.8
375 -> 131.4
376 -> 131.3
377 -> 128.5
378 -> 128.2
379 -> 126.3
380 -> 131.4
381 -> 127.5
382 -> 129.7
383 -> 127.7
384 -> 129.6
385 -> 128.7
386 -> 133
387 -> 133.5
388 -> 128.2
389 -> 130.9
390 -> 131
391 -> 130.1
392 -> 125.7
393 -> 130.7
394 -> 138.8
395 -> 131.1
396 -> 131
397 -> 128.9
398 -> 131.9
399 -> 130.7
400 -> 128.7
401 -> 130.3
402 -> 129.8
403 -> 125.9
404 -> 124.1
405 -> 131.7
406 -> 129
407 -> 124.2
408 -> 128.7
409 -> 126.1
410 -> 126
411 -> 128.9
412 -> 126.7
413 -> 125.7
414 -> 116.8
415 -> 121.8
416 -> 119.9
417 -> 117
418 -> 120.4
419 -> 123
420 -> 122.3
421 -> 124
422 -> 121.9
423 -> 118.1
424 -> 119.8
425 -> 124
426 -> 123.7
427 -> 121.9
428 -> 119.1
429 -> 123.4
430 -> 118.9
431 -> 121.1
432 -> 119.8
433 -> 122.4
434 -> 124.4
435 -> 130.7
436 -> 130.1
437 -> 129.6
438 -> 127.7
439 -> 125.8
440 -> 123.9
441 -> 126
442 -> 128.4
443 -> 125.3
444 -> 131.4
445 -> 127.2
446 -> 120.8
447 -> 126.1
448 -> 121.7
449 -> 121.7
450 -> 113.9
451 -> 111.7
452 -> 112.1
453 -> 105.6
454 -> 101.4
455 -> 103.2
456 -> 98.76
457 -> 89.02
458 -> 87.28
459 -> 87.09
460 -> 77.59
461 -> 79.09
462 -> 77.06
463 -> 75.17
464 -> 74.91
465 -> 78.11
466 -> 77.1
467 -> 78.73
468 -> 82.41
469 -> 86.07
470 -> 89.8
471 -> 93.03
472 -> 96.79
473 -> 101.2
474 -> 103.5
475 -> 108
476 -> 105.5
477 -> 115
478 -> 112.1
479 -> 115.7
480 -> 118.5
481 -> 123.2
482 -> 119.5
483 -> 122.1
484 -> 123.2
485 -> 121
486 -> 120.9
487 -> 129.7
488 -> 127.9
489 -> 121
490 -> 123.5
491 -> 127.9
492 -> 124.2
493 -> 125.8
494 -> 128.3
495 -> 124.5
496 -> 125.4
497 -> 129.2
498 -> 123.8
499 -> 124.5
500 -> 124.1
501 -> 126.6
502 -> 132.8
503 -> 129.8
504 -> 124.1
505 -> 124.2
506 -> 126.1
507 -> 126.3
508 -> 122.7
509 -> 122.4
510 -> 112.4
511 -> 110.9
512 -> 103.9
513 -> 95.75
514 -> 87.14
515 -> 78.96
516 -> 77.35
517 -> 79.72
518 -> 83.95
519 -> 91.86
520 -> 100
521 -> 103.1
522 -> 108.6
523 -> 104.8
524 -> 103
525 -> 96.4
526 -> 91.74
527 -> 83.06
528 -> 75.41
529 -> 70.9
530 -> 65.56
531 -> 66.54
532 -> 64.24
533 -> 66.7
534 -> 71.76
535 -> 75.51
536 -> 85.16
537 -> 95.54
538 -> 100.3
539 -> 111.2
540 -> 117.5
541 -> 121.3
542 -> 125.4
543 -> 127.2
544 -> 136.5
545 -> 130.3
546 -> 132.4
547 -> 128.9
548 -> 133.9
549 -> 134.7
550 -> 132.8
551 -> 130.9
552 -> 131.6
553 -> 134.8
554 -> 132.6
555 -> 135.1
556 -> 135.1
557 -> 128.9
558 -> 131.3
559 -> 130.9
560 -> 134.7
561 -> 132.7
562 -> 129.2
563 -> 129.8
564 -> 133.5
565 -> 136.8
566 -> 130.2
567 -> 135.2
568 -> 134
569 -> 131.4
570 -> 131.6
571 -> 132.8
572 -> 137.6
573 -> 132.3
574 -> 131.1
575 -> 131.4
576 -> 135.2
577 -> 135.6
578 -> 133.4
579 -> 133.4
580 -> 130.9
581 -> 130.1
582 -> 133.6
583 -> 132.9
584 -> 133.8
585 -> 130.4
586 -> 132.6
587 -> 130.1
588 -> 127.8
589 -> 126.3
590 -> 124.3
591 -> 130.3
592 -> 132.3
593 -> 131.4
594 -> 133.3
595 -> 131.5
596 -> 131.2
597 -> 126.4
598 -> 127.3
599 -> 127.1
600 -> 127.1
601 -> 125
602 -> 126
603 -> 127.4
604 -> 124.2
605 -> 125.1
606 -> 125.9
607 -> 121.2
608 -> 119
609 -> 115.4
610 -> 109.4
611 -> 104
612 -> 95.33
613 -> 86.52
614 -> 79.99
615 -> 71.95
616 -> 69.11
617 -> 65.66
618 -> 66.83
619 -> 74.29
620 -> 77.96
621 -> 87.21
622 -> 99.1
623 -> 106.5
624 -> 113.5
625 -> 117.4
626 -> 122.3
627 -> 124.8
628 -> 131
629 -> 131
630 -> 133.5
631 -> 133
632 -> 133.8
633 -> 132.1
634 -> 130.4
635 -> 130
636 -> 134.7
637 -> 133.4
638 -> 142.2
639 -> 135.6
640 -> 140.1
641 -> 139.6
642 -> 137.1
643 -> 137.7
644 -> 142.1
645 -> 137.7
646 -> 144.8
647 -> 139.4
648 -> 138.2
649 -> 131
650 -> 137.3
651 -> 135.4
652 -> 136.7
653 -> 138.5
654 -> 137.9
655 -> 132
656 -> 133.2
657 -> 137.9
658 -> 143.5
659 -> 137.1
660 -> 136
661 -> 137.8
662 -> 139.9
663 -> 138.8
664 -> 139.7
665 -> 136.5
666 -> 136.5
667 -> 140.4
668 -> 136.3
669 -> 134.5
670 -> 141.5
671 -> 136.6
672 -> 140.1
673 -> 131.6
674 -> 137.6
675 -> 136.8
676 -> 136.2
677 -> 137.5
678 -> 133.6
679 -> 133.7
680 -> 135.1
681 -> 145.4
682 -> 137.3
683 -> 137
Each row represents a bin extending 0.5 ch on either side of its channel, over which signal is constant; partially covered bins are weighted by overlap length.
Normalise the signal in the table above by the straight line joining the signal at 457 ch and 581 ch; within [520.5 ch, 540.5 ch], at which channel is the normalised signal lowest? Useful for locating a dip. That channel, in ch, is 532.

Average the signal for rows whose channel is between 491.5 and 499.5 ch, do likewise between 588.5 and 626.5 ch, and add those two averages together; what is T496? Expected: 236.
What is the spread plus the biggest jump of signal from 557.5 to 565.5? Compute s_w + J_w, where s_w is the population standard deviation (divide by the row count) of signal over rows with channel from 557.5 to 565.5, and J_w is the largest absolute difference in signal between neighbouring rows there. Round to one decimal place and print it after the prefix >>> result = 6.2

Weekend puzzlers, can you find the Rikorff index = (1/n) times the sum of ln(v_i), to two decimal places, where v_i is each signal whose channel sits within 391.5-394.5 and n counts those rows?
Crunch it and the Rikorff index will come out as 4.88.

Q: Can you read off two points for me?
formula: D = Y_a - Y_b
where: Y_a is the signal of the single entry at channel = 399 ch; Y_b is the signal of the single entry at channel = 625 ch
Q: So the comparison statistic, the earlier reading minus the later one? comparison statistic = 13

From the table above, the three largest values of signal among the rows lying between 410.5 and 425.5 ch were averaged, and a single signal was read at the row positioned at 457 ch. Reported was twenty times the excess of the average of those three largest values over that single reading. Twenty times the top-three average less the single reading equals 762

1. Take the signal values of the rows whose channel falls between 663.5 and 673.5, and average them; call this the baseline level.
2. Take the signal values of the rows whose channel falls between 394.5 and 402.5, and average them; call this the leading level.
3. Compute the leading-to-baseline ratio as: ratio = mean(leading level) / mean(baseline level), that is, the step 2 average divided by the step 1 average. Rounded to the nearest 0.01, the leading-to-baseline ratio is 0.95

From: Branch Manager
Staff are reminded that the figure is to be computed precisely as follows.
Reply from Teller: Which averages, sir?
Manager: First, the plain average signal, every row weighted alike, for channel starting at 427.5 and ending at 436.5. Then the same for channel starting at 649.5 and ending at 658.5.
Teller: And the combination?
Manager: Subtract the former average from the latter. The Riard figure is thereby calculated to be 14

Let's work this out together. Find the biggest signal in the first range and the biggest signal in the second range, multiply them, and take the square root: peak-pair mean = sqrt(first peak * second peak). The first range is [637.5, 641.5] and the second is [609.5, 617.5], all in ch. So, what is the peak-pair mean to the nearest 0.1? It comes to 124.7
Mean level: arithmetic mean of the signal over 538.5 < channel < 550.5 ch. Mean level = 128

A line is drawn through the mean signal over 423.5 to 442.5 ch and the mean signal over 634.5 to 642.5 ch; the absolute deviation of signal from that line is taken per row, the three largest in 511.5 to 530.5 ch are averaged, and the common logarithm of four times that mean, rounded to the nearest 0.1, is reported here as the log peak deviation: 2.4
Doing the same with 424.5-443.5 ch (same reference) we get 1.4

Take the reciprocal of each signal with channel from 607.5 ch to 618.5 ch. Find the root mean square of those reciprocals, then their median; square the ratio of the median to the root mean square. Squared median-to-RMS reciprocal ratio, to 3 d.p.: 0.930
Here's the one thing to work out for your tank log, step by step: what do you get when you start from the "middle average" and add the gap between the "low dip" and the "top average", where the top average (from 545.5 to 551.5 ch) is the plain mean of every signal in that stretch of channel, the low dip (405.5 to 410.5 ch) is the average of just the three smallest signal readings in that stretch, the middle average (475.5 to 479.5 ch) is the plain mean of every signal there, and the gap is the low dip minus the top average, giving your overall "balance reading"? 105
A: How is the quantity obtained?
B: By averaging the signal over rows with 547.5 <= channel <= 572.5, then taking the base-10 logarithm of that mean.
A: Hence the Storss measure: 2.12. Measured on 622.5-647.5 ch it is 2.12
